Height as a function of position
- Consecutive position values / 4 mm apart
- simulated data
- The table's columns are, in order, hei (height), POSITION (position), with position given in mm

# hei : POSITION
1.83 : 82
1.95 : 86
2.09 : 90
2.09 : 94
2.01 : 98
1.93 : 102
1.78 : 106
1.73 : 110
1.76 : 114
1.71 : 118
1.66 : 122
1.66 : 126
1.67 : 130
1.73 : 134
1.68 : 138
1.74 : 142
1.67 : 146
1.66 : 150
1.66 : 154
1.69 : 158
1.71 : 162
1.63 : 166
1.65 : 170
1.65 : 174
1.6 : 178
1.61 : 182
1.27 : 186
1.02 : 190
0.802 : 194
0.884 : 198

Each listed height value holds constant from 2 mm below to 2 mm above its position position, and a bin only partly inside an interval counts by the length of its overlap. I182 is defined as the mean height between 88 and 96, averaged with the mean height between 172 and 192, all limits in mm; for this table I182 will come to 1.76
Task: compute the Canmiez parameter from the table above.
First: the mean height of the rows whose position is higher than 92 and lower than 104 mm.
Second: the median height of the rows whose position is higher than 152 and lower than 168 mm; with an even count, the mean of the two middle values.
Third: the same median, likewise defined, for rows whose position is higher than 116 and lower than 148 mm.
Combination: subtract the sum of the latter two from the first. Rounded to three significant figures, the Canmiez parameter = -1.34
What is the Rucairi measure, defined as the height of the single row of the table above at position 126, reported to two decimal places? 1.66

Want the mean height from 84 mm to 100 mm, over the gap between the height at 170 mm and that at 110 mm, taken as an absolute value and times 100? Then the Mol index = 2544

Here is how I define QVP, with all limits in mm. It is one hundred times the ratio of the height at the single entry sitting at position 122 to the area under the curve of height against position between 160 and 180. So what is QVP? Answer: 5.0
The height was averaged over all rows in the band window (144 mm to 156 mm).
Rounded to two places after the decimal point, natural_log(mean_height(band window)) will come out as 0.51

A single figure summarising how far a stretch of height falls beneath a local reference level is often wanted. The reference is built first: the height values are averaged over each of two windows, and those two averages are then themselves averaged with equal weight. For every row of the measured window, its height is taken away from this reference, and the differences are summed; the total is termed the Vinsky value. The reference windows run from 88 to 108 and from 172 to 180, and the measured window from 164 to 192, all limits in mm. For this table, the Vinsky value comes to 2.19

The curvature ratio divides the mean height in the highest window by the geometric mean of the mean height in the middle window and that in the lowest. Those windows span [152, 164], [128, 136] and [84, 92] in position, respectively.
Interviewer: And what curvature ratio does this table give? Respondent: 0.91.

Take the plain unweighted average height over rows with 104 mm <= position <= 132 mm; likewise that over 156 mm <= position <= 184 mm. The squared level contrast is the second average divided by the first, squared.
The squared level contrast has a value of 0.93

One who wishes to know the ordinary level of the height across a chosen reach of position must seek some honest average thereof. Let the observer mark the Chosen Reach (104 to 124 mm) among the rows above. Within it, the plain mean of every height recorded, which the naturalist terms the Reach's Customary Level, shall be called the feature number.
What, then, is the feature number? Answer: 1.73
